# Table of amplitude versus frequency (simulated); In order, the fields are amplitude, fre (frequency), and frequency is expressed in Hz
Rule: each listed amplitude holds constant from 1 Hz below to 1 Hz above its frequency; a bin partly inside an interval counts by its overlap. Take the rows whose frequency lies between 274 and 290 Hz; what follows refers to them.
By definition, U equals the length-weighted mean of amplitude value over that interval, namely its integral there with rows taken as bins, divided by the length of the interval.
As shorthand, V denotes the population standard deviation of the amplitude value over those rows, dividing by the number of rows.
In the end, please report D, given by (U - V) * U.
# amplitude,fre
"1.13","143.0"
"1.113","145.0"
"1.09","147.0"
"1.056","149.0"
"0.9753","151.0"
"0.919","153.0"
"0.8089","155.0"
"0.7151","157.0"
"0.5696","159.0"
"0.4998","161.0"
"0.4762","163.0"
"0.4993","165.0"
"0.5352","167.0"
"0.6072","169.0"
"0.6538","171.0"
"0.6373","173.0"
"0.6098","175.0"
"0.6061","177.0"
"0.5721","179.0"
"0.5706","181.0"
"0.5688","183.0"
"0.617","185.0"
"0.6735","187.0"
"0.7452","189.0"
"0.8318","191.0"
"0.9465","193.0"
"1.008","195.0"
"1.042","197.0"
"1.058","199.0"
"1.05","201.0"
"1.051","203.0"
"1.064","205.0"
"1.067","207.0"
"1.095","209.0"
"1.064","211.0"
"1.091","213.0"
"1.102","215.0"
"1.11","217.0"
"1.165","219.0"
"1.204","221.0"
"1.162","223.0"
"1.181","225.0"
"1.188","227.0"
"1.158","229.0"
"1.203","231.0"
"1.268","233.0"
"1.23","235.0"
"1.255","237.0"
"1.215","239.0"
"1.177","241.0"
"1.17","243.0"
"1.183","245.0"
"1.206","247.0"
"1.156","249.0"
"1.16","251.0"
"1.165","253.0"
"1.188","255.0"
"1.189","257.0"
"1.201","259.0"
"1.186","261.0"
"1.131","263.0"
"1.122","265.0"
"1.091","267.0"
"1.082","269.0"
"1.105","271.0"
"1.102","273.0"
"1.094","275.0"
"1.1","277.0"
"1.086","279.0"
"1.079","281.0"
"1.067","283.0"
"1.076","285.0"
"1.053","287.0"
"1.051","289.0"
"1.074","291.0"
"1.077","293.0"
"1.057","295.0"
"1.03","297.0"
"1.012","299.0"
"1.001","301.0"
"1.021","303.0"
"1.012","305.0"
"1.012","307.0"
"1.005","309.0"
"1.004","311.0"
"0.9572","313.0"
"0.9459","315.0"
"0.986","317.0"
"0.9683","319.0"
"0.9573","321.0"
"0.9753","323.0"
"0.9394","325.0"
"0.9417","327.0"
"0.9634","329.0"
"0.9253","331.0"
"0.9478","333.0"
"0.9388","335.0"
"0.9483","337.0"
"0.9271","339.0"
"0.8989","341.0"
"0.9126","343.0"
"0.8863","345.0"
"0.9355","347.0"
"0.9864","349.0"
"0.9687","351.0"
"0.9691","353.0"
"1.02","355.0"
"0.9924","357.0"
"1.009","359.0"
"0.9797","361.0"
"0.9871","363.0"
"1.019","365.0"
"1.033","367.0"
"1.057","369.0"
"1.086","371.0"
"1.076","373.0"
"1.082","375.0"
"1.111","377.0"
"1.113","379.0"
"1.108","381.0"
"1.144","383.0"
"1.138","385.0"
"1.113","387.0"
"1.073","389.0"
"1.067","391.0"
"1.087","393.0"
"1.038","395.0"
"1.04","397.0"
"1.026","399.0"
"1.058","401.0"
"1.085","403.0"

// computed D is 1.14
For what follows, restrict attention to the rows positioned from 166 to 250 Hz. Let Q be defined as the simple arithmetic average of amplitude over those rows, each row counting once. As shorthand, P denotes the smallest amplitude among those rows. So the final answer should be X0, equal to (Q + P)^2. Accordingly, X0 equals 2.3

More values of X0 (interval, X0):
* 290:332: 3.7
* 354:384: 4.1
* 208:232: 4.9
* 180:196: 1.7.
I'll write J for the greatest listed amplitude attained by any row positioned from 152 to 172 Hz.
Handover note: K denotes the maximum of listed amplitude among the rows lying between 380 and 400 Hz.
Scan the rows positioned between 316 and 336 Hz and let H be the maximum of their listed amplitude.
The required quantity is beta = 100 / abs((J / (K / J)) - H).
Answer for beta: 404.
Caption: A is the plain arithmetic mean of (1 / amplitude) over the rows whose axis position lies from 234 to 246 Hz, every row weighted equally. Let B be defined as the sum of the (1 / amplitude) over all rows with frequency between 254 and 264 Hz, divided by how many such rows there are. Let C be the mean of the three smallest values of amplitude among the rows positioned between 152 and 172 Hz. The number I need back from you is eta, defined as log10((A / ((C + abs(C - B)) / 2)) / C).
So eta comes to 0.60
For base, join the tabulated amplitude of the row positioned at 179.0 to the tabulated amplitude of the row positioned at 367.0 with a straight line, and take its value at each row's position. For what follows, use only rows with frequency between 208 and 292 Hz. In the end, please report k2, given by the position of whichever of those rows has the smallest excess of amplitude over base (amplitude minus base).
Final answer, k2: 289.0 Hz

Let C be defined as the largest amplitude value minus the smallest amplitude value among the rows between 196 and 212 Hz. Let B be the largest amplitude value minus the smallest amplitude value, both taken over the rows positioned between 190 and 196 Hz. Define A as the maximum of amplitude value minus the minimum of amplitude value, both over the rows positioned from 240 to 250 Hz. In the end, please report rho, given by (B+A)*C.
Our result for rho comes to 0.012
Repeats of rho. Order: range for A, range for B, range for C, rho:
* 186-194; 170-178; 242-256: 0.016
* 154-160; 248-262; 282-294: 0.007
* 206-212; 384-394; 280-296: 0.003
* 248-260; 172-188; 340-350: 0.015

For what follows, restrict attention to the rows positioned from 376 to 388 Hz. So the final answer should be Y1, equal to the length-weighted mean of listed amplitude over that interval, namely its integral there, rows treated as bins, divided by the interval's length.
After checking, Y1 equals 1.12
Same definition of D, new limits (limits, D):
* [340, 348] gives 0.81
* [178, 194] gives 0.39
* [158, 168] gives 0.25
